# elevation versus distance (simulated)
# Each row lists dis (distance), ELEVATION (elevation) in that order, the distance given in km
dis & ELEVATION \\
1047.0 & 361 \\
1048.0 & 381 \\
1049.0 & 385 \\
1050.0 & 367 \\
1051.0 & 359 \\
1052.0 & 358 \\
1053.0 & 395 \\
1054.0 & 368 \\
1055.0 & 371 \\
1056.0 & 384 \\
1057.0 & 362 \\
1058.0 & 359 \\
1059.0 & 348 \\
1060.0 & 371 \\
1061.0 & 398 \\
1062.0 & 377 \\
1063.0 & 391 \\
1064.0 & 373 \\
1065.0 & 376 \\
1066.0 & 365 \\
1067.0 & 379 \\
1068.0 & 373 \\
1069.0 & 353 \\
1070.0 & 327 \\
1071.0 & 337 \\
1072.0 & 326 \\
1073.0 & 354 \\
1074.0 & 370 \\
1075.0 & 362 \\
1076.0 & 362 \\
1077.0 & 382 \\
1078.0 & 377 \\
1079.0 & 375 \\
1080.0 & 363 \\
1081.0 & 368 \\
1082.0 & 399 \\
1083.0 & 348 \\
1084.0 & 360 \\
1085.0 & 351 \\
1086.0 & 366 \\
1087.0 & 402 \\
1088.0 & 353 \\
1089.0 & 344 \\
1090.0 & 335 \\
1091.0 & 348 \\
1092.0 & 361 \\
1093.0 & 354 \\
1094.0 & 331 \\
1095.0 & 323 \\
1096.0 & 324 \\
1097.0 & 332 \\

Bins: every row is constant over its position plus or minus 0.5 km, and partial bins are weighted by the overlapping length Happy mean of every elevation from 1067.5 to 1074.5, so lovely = 349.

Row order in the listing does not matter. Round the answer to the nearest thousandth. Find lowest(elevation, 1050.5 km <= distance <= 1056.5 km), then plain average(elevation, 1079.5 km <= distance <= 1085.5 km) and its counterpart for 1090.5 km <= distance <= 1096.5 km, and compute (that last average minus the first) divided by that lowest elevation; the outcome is -0.069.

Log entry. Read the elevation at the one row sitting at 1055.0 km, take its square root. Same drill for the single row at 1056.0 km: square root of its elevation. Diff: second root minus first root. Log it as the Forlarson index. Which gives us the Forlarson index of 0.3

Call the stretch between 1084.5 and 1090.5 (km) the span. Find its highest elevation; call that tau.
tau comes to 402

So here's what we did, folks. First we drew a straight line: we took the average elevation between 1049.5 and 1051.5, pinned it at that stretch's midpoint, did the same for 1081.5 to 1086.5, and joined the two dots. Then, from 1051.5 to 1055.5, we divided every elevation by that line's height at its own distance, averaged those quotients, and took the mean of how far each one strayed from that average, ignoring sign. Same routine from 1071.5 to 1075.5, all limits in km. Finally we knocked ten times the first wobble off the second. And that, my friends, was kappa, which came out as -0.266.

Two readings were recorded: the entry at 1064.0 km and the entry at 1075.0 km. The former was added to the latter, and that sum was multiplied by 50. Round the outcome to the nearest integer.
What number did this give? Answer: 36750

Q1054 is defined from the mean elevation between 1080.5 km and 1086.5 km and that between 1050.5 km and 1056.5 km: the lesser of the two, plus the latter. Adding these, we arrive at 738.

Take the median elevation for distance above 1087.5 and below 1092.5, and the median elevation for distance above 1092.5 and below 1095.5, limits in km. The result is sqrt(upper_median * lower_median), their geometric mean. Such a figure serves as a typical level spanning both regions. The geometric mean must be 339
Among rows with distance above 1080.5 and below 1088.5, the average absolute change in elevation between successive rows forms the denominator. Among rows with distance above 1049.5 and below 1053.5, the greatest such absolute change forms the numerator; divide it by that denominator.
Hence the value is 1.3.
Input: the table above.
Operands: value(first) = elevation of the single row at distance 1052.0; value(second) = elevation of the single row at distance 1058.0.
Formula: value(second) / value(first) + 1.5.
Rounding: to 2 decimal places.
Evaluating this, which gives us 2.50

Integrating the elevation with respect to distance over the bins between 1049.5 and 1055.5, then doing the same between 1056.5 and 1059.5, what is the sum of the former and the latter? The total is 3287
